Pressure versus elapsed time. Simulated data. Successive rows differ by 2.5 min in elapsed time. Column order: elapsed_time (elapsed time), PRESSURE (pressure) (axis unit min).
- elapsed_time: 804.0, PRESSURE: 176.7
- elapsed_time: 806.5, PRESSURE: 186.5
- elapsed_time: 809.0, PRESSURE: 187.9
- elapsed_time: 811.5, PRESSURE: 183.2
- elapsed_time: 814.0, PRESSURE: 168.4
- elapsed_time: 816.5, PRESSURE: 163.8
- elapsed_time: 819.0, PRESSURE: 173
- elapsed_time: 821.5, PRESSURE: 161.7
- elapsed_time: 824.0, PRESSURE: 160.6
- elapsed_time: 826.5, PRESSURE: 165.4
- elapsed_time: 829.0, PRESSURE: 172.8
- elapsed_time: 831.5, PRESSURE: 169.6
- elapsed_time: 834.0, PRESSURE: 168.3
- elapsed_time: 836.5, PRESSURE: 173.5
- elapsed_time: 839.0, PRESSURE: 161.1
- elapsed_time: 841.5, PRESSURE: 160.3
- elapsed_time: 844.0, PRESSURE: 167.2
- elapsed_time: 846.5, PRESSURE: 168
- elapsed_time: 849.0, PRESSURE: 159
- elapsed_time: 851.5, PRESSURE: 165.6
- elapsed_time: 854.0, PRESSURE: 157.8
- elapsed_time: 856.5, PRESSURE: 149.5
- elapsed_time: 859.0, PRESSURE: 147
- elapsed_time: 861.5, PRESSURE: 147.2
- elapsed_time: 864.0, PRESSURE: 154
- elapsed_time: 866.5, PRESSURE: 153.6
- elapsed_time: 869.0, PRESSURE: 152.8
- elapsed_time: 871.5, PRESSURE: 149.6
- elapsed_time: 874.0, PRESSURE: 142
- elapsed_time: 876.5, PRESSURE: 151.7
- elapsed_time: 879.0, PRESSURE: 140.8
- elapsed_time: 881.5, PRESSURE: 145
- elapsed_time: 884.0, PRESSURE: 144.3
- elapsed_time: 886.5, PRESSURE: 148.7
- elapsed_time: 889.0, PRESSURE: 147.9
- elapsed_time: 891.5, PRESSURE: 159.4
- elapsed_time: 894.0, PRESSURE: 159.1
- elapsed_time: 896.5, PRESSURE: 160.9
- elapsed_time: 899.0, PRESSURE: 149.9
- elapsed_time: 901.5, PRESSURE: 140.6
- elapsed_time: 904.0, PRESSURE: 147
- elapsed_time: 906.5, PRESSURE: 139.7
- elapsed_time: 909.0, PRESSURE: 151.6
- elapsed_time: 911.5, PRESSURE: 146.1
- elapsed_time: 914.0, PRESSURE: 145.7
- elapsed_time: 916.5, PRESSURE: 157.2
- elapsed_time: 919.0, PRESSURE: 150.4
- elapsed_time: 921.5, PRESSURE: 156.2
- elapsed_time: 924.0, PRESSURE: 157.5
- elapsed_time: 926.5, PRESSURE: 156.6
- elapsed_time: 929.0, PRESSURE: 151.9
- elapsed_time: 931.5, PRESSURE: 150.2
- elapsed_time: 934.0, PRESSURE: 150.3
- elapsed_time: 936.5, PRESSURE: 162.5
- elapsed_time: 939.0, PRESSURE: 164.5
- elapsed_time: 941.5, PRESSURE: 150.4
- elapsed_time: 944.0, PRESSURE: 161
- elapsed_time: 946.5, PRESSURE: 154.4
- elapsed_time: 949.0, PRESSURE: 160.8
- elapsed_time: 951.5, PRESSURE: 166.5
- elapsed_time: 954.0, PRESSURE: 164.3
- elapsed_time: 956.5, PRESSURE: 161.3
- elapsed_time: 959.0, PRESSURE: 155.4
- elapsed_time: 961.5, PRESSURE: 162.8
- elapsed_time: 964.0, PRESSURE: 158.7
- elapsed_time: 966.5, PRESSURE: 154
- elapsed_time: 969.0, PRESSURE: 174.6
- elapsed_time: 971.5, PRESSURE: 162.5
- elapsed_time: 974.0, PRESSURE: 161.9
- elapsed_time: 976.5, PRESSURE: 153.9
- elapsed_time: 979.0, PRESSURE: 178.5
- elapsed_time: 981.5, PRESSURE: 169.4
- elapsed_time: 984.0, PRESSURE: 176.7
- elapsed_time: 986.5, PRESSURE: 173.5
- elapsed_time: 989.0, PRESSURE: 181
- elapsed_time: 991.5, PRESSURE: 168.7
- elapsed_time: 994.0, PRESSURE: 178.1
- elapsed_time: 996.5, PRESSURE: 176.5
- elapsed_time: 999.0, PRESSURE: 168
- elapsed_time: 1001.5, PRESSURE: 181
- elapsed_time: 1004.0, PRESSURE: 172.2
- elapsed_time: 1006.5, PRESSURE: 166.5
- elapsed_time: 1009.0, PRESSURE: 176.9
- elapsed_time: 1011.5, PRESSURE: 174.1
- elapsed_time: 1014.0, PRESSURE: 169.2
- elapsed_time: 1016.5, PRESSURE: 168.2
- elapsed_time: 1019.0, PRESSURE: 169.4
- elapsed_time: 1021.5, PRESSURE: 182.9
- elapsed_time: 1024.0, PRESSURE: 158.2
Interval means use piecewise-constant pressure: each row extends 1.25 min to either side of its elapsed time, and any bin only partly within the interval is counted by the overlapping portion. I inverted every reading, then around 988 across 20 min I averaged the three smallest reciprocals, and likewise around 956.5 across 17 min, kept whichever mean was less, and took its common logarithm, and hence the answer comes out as -2.25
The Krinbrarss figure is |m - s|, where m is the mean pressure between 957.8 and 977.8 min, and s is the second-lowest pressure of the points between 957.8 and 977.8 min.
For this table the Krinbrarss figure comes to 6.5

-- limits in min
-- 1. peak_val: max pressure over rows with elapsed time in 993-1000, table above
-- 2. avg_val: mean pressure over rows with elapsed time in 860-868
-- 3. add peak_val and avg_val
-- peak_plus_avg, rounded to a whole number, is 330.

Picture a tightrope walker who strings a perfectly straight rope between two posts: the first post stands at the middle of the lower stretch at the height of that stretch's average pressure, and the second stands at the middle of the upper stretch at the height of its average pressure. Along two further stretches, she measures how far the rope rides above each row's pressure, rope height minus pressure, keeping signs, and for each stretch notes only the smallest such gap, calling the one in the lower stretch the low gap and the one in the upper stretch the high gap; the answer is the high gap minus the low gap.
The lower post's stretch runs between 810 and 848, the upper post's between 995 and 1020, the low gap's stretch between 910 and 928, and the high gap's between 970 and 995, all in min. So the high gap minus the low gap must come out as -22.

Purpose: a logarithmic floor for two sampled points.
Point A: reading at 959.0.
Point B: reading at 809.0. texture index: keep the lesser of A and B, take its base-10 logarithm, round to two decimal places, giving 2.19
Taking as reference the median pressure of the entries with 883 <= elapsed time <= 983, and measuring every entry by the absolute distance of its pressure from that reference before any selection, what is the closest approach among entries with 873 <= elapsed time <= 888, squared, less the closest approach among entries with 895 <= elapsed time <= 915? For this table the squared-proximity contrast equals 18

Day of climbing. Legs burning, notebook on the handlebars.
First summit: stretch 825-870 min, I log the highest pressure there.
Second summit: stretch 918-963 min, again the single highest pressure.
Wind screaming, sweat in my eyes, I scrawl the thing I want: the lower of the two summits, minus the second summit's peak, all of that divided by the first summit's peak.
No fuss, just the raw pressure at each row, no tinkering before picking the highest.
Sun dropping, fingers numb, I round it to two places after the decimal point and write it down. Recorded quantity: 0.00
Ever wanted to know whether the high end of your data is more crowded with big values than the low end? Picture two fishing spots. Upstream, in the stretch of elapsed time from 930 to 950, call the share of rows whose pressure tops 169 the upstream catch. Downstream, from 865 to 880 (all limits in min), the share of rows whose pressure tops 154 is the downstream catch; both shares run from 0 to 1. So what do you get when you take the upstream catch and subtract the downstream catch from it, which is 0.0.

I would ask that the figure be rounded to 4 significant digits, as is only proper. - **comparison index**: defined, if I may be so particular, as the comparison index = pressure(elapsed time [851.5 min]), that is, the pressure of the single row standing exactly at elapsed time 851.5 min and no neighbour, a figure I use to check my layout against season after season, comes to 165.6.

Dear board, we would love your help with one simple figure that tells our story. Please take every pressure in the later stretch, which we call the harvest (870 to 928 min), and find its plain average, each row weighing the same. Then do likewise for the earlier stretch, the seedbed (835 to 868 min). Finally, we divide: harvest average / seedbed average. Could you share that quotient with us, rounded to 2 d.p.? 0.94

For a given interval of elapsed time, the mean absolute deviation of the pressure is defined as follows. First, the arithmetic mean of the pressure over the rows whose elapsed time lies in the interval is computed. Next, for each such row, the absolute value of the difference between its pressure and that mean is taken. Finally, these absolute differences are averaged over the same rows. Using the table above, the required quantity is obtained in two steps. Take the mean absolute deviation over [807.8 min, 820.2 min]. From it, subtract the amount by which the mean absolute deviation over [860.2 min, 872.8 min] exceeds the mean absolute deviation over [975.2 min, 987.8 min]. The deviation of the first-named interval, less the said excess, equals 13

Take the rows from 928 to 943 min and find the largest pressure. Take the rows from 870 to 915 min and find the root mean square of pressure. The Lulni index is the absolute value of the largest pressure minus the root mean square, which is 16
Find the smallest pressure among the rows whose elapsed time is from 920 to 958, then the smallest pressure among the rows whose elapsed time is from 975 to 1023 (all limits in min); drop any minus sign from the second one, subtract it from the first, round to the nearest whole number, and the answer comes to -4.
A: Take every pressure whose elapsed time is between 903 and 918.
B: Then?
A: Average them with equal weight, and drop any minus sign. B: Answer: 147.9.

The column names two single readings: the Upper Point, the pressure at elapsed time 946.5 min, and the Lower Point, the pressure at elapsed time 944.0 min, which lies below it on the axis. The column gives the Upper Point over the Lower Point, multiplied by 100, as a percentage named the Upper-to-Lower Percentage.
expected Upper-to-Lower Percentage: 96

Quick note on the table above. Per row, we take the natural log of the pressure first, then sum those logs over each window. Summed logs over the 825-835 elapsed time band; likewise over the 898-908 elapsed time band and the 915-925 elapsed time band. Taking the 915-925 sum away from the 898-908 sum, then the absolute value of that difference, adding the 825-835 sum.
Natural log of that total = 3.04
